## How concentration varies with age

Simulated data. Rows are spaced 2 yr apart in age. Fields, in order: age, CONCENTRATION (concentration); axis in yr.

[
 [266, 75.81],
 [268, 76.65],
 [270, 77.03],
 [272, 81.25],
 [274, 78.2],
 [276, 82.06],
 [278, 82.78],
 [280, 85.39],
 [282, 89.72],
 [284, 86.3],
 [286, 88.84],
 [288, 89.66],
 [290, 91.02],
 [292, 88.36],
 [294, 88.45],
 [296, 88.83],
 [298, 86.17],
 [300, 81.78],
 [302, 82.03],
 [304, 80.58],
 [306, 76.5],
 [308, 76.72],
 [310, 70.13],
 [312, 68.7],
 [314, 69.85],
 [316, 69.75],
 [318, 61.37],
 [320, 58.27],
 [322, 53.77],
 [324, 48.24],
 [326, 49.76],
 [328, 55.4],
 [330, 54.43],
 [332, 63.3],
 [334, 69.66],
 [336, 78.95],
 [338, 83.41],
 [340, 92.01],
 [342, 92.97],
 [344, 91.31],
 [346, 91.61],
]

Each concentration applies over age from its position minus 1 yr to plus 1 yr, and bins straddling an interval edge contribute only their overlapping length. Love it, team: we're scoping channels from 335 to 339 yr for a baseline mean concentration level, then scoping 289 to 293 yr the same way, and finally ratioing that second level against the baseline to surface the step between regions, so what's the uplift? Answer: 1.10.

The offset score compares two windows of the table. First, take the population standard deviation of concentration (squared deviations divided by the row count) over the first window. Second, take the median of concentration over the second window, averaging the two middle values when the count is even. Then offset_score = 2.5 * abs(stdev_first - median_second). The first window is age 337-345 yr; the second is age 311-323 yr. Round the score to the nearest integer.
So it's 153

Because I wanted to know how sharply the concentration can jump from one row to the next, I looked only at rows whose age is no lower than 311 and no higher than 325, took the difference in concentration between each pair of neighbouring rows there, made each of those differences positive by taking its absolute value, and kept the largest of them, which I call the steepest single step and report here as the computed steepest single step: 8.4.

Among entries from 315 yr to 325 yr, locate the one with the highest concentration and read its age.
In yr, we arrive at 316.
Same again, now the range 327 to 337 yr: 336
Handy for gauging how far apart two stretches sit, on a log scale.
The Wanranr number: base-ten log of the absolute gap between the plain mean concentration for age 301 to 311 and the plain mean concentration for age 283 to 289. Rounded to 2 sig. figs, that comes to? 1.0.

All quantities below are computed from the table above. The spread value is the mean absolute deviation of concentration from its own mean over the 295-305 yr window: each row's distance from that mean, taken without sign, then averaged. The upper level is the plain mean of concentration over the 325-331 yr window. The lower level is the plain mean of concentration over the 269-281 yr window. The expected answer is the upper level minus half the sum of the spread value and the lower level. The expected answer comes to 11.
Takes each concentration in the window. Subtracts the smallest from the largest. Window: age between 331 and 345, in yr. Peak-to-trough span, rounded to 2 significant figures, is 30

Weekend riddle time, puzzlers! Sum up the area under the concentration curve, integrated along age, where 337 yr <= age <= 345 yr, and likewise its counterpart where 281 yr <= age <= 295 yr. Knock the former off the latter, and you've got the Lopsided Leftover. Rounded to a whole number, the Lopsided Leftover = 525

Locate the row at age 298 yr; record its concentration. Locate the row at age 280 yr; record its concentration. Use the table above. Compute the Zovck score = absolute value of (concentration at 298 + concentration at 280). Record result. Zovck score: 172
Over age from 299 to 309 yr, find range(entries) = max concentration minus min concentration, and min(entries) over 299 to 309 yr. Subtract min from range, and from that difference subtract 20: -91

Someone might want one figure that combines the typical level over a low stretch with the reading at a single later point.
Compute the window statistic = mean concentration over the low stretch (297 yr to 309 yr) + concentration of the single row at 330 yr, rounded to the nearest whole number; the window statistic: 135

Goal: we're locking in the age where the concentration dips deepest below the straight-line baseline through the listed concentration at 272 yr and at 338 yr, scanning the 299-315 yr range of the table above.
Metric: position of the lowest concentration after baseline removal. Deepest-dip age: 312 yr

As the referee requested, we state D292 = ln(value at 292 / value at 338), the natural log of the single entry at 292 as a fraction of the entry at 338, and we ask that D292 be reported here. 0.1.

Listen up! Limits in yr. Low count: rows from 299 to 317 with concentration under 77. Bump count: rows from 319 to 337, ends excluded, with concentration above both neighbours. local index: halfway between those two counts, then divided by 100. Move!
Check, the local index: 0.035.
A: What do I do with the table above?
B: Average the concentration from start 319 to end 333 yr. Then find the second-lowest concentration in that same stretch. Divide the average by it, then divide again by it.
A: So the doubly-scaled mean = 0.022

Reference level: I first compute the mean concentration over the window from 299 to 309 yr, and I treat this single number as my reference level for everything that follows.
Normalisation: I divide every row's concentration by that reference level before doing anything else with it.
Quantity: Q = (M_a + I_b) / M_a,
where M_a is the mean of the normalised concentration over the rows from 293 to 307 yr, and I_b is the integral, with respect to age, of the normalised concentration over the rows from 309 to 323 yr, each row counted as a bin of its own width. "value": 12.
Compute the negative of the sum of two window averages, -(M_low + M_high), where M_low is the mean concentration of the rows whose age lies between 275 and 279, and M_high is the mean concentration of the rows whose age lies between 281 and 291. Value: -172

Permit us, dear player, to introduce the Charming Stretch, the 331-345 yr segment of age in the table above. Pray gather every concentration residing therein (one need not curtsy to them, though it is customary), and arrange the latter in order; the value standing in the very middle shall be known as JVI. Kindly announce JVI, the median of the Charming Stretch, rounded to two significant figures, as 83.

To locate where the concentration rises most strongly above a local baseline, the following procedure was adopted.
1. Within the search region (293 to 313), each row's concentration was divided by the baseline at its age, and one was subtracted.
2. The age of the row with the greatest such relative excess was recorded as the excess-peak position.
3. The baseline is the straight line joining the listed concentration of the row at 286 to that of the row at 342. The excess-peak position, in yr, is 296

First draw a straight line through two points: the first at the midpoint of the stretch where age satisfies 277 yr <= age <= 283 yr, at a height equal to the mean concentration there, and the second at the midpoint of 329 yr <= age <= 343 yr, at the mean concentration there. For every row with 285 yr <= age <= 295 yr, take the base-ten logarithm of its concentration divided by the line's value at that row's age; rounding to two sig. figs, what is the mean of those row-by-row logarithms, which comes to 0.025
